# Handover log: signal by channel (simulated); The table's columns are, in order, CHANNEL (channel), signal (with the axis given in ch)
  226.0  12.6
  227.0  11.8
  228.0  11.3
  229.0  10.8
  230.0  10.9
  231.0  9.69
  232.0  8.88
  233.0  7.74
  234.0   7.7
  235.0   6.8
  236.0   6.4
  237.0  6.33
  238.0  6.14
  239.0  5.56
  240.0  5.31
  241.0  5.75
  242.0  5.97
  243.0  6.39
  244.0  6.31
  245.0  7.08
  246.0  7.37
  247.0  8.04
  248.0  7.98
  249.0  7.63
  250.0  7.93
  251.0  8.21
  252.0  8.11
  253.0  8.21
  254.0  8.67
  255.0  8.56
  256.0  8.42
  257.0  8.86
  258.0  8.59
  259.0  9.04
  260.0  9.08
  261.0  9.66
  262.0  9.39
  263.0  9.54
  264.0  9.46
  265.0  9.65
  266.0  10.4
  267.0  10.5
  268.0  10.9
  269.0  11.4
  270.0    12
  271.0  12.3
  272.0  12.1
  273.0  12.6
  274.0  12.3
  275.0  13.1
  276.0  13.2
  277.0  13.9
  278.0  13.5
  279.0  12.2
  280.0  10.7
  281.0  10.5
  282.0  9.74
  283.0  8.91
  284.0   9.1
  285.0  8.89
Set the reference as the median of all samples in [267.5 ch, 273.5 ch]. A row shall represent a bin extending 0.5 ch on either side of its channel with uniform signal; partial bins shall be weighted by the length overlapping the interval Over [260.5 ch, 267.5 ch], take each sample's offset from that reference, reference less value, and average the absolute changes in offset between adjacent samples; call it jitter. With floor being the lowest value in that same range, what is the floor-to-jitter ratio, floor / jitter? 37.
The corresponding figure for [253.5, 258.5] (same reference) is 35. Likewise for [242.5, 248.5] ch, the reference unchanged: 17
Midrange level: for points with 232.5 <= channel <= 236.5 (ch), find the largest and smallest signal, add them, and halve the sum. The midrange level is 7.1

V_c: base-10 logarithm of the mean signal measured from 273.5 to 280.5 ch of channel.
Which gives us 1.10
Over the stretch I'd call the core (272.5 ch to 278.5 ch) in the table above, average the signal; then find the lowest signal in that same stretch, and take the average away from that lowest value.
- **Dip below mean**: -0.80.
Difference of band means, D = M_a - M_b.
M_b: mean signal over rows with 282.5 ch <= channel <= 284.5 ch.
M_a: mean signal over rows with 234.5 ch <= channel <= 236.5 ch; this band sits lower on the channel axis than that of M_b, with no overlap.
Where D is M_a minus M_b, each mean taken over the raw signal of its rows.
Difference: -2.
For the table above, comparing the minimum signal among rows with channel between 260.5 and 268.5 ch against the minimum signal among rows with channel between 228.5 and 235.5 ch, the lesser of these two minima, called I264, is 6.8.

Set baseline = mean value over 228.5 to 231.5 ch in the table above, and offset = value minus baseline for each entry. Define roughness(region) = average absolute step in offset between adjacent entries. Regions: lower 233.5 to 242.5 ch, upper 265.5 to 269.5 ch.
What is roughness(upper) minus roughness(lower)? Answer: -0.05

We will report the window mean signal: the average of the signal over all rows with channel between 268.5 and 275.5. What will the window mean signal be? 12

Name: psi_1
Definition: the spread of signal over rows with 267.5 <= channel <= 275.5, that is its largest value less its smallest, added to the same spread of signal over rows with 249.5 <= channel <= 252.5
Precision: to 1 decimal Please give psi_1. 2.5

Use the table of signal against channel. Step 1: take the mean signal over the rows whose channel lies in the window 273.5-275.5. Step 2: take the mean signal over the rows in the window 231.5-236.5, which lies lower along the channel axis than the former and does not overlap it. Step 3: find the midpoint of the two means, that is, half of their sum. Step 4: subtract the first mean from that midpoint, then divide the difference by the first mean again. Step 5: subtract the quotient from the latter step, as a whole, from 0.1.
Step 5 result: 0.30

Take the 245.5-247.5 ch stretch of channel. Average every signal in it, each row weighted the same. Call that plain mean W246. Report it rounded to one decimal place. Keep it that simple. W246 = 7.7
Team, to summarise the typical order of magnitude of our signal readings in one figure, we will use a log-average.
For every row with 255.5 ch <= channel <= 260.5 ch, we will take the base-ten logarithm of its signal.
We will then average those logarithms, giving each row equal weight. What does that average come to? 0.94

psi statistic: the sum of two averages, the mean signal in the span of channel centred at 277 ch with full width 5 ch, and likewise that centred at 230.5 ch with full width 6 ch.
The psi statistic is 23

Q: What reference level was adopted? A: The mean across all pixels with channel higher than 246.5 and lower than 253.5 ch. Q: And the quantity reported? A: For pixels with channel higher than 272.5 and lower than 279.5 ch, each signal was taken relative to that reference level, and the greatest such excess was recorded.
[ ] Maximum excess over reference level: 5.9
